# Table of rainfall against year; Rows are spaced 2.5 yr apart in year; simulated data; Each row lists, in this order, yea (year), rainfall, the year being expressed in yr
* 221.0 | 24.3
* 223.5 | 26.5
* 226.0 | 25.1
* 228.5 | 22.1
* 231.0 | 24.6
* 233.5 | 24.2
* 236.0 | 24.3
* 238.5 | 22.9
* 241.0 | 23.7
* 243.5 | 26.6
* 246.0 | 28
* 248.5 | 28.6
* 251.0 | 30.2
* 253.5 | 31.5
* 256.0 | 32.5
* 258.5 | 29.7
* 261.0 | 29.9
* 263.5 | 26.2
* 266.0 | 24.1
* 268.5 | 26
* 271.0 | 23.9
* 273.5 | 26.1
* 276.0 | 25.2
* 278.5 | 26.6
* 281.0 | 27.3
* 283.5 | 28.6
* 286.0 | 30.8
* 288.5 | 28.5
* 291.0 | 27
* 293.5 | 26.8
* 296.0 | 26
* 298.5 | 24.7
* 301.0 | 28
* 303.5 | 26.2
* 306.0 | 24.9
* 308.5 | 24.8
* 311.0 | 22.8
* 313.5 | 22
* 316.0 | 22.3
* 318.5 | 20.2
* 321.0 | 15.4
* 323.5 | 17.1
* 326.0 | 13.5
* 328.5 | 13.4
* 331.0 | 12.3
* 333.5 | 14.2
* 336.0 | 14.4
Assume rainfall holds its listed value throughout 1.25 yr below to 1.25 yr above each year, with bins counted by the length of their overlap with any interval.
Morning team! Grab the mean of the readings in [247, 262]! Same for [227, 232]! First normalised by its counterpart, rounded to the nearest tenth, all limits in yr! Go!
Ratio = 1.3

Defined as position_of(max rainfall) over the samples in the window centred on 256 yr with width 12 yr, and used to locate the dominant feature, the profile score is 256.0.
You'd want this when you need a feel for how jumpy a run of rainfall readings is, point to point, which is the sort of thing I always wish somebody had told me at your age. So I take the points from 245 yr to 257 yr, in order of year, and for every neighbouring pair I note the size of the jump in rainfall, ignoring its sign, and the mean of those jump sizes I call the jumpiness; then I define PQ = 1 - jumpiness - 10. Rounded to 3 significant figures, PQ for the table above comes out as -10.1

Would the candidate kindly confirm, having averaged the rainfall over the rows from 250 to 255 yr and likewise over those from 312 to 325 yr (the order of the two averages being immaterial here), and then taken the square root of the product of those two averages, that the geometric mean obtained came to 24.5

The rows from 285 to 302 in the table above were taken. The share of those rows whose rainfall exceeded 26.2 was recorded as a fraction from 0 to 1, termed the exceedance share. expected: 0.7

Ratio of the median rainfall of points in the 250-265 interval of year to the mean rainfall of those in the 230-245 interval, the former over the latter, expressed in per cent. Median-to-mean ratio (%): 123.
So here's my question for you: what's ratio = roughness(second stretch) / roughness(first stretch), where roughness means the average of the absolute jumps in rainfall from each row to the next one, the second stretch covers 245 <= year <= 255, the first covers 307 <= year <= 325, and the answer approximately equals 0.60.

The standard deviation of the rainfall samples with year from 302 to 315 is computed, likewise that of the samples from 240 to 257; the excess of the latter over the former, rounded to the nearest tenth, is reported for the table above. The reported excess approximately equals 1.3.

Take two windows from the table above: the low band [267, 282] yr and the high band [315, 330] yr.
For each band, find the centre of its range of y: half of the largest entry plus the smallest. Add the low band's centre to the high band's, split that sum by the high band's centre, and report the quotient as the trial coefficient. 2.43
